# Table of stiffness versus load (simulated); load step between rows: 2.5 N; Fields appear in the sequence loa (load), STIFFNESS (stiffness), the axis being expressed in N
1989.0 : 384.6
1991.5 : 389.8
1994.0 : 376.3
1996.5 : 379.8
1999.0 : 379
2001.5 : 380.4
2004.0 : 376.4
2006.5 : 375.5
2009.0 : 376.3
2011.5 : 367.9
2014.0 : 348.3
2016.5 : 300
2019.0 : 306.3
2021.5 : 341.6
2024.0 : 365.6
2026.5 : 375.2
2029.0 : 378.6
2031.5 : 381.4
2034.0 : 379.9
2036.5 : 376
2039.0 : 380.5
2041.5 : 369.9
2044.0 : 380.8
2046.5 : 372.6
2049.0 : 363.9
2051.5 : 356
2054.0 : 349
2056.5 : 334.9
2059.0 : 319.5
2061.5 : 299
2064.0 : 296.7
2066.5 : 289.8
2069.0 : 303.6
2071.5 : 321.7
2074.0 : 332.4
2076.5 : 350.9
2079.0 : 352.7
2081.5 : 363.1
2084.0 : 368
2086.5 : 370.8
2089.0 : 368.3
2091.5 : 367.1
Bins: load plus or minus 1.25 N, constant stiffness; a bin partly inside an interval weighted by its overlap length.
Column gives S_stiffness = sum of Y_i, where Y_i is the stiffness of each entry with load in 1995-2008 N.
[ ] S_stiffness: 1891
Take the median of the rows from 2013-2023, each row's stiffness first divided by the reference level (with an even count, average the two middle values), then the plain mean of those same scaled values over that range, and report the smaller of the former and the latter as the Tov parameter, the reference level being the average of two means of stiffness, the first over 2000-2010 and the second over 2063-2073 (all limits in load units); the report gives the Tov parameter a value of 0.95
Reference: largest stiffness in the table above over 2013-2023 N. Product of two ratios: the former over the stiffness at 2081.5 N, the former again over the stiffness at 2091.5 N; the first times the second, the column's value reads 0.91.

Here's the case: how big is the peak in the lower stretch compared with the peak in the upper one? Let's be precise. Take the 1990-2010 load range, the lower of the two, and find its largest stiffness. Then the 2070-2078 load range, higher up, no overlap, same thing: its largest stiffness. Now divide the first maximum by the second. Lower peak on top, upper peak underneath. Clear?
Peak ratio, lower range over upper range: 1.11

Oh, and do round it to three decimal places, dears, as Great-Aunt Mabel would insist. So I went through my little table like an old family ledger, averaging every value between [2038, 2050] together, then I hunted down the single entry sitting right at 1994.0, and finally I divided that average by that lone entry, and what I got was 0.993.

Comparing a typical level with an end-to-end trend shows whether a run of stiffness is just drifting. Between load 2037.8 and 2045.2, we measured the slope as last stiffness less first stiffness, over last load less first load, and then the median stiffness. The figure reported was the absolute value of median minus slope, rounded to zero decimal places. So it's 380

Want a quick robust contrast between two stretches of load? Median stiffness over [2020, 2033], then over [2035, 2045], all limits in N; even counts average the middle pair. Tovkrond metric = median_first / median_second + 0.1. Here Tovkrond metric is 1.09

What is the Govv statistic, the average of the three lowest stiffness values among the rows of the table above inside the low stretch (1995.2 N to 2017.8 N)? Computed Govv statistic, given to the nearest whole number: 339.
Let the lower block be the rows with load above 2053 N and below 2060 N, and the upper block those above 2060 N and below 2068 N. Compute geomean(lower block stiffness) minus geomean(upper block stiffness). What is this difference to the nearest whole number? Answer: 39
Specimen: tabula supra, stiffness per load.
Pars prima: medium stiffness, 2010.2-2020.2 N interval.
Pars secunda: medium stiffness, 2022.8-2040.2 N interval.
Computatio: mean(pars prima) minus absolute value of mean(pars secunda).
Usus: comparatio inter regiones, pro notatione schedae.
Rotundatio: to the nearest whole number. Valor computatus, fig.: -46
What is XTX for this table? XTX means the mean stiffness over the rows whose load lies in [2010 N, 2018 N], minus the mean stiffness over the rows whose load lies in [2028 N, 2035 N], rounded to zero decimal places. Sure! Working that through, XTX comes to -41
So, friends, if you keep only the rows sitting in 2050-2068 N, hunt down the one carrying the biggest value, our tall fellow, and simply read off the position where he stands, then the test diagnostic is 2051.5 N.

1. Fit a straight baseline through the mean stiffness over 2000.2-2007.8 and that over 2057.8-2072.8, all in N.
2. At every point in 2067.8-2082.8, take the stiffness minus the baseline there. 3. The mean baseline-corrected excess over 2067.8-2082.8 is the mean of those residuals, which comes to 44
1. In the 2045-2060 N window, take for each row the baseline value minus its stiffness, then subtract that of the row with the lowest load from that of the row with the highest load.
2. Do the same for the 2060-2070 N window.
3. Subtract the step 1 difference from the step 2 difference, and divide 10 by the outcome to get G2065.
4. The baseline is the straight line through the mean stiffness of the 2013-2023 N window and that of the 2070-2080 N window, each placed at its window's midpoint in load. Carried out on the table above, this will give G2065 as -0.2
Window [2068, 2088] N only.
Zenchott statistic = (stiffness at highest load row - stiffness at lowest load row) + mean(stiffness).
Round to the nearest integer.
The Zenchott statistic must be 413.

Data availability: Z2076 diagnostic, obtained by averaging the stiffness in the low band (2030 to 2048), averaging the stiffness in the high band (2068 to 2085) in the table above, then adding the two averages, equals 719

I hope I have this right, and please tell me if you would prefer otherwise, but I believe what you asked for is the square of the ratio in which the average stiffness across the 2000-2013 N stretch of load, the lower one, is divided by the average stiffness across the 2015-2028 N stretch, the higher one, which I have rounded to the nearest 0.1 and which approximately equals 1.2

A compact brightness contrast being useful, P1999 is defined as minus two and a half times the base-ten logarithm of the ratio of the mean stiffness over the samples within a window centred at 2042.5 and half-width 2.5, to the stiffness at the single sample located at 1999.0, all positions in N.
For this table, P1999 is 0.011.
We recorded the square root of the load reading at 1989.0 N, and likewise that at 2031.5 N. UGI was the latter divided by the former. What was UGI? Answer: 1.00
